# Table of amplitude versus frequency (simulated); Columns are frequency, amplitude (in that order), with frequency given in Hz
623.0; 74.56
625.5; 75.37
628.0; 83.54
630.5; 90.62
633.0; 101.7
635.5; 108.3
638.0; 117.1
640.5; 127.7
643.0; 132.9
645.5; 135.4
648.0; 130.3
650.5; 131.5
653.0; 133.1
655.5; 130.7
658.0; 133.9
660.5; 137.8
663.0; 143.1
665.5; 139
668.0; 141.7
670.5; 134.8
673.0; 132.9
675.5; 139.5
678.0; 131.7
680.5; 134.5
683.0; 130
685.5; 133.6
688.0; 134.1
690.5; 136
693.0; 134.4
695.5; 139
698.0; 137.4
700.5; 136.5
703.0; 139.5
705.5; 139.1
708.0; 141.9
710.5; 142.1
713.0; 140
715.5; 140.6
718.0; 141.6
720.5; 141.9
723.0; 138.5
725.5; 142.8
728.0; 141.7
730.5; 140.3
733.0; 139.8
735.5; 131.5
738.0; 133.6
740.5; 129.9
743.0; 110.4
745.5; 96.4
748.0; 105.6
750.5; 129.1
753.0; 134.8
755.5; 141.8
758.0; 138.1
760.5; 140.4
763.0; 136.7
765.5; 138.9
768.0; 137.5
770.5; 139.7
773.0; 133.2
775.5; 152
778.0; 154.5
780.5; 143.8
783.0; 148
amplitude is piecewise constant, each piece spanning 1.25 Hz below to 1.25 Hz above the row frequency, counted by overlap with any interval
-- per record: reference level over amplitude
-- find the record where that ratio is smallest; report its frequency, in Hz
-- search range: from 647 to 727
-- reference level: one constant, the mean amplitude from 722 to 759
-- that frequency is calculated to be 663.0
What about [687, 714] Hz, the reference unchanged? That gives 710.5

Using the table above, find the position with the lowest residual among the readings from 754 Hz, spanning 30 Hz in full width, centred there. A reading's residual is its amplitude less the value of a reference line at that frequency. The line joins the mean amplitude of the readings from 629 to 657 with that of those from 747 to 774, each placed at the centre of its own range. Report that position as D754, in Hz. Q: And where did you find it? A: 745.5 Hz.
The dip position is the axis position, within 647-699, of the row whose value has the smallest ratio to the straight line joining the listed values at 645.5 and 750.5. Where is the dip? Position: 648.0 Hz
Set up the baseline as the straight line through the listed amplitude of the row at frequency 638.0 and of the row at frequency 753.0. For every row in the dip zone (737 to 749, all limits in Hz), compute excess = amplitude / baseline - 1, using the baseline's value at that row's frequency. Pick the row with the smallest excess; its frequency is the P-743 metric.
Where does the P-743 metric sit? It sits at 745.5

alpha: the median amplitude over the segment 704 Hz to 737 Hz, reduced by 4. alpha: 137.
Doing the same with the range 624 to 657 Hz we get 124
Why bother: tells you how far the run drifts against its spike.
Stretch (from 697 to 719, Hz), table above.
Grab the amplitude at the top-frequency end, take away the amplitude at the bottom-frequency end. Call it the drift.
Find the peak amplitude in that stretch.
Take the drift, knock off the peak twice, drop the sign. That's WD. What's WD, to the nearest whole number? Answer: 280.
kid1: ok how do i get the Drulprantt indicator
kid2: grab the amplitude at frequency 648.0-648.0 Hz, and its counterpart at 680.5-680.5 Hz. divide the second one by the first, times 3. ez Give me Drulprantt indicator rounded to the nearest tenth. 3.1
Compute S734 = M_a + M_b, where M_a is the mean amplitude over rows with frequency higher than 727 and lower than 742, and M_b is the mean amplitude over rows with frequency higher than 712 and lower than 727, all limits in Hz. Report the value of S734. 277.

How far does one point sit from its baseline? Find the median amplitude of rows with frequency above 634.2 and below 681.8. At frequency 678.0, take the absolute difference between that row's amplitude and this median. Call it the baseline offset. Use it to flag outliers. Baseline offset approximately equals 1.4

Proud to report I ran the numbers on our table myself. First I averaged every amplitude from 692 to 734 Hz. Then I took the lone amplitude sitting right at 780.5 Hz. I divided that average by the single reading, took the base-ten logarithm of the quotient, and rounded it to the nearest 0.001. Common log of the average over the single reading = -0.012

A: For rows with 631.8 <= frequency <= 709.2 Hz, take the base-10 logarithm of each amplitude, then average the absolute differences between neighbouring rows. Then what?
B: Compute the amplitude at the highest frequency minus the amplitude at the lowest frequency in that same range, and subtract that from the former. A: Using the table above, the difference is -40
